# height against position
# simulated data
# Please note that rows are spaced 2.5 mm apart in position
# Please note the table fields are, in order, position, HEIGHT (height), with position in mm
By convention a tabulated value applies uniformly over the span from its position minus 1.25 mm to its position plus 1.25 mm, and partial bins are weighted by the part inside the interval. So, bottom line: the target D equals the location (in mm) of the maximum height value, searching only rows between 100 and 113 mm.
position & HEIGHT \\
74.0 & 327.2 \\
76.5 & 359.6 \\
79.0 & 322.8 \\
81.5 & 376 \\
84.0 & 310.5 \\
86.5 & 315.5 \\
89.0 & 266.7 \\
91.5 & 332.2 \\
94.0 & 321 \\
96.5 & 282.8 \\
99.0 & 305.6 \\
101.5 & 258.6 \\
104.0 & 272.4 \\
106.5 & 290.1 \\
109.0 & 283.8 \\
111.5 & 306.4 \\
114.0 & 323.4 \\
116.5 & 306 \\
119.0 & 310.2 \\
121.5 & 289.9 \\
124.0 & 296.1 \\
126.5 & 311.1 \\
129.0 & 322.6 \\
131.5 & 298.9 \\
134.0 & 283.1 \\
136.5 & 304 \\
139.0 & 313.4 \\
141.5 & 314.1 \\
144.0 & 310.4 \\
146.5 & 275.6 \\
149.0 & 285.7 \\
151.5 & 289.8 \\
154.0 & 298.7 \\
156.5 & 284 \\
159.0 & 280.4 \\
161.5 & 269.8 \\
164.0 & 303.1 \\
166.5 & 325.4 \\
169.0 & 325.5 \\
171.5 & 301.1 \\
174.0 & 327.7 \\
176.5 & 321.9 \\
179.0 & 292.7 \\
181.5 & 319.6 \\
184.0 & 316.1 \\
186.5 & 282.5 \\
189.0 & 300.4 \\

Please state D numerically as 111.5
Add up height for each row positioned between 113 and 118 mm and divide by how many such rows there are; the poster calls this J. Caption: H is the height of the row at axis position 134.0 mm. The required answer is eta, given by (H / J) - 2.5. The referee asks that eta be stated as -1.60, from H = 283.1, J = 315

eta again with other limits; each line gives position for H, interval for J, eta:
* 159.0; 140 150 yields -1.55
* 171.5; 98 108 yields -1.43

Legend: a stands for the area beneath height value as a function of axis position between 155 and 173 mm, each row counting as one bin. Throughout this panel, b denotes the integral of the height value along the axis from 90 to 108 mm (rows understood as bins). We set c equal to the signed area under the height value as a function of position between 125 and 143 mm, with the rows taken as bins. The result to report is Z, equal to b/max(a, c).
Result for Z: 0.96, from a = 5380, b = 5294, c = 5520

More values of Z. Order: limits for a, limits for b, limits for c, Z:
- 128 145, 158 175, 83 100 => 0.99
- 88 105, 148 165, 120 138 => 0.90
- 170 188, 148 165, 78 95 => 0.88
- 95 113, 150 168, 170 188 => 0.95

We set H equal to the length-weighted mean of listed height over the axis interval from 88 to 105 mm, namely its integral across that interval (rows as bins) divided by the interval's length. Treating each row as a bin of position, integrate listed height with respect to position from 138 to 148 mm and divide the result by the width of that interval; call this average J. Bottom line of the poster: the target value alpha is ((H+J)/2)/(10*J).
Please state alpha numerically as 0.098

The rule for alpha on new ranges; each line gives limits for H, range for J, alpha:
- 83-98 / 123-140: 0.100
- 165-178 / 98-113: 0.106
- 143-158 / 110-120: 0.097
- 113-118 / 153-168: 0.103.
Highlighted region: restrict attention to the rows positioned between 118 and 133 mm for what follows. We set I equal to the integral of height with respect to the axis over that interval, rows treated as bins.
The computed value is 4565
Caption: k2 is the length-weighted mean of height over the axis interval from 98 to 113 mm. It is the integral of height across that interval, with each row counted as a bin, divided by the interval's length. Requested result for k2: 286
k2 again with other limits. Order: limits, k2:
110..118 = 311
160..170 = 305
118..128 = 302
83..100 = 305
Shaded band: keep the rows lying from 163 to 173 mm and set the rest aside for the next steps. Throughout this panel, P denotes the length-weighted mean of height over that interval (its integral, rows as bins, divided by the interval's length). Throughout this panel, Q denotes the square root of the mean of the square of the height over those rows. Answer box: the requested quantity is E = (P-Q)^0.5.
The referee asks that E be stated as 0.63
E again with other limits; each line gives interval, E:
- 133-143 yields 0.65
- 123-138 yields 0.19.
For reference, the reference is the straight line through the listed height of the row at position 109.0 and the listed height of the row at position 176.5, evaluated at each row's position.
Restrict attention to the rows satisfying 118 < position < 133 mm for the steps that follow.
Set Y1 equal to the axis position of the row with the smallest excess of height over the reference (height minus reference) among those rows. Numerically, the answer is 121.5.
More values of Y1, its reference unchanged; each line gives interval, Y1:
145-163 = 161.5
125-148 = 146.5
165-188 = 186.5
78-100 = 89.0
